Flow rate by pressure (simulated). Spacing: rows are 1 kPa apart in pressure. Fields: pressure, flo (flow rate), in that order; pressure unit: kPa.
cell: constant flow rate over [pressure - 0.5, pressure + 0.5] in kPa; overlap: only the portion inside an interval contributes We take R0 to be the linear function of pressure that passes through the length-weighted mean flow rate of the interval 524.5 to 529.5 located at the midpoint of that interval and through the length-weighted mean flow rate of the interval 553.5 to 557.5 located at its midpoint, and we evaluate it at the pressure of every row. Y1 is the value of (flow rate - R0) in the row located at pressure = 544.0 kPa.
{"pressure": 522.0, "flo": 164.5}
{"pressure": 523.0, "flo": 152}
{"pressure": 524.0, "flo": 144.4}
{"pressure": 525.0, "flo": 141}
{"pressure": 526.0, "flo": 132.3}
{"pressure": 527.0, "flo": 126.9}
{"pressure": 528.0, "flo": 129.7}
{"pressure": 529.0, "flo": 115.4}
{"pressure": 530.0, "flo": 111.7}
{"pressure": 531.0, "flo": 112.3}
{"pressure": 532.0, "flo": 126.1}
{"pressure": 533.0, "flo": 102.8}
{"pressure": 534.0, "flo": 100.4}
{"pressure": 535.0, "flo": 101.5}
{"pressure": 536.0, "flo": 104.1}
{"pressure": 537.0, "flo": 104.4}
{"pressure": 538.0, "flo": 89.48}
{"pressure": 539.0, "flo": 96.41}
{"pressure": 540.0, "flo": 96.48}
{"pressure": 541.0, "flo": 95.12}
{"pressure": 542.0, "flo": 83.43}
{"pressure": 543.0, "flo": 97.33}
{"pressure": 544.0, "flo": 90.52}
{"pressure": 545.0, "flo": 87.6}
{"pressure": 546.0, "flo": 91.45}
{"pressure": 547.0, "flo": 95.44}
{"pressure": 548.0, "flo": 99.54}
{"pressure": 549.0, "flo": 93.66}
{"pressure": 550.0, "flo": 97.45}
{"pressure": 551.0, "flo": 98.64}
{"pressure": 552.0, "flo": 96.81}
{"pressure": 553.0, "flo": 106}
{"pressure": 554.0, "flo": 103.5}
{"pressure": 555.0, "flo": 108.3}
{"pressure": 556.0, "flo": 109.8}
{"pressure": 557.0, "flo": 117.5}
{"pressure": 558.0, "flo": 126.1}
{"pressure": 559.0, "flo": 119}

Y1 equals -27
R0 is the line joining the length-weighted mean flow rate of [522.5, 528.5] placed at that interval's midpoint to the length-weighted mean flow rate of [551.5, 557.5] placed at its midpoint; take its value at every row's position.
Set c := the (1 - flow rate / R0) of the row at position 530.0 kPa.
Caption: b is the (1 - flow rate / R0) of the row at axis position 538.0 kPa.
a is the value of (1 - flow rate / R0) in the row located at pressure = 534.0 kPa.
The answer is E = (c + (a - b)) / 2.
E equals 0.05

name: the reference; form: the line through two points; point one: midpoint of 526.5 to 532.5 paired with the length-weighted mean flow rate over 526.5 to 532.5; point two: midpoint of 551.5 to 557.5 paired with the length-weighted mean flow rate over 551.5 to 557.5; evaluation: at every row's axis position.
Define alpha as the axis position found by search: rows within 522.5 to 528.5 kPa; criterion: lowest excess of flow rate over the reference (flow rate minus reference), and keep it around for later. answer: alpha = 527.0 kPa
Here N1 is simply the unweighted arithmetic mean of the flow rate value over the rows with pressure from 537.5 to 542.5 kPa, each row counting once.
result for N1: 92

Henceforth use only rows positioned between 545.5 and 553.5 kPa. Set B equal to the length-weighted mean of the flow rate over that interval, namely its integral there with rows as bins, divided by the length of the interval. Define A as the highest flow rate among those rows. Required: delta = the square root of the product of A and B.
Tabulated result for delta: 102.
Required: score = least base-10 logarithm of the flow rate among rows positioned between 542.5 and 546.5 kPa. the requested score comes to 1.94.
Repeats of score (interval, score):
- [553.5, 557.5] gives 2.01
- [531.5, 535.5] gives 2.00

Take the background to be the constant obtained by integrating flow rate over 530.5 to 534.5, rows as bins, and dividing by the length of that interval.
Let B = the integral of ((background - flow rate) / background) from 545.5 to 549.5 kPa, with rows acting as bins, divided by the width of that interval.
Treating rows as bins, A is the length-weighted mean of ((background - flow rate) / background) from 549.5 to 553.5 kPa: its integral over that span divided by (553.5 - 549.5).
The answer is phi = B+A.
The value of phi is 0.24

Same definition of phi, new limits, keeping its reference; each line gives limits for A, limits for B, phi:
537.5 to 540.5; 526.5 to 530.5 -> 0.05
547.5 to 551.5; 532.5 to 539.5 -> 0.21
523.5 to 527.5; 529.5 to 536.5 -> -0.22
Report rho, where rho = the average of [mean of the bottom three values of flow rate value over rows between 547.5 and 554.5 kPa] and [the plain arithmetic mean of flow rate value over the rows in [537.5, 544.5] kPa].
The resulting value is 94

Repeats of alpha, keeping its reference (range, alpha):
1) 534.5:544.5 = 542.0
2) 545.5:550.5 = 546.0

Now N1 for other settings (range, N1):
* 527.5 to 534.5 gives 114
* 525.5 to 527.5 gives 130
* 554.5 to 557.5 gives 112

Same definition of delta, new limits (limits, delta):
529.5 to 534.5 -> 118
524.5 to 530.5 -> 133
